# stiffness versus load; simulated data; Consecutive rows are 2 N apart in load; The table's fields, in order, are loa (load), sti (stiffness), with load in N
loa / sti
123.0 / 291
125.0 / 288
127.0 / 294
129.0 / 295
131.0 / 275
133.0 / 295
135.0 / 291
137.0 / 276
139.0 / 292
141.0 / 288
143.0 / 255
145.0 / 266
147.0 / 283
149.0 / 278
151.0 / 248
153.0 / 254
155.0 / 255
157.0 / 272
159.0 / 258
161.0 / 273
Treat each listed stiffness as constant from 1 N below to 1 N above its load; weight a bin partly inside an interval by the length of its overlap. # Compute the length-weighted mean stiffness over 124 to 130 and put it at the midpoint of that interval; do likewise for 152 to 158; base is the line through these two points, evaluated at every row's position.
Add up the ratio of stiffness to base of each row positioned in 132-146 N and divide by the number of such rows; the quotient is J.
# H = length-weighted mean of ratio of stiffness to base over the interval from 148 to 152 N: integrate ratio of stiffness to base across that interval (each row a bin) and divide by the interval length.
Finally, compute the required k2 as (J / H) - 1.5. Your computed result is -0.482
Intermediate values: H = 0.99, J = 1.006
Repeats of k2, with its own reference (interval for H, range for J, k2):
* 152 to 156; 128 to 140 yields -0.462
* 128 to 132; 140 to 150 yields -0.478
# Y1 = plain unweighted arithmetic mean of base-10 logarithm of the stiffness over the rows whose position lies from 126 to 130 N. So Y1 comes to 2.47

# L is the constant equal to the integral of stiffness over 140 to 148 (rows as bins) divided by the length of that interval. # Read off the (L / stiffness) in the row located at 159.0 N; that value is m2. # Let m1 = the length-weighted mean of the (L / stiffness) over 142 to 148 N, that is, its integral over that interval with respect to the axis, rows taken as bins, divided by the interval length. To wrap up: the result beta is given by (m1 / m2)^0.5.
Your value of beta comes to 0.98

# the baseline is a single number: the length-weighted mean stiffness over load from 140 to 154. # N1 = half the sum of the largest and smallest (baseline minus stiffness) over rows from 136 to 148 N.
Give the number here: -6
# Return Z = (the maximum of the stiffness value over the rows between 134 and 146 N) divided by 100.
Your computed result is 2.92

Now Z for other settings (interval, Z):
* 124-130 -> 2.95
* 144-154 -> 2.83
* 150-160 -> 2.72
